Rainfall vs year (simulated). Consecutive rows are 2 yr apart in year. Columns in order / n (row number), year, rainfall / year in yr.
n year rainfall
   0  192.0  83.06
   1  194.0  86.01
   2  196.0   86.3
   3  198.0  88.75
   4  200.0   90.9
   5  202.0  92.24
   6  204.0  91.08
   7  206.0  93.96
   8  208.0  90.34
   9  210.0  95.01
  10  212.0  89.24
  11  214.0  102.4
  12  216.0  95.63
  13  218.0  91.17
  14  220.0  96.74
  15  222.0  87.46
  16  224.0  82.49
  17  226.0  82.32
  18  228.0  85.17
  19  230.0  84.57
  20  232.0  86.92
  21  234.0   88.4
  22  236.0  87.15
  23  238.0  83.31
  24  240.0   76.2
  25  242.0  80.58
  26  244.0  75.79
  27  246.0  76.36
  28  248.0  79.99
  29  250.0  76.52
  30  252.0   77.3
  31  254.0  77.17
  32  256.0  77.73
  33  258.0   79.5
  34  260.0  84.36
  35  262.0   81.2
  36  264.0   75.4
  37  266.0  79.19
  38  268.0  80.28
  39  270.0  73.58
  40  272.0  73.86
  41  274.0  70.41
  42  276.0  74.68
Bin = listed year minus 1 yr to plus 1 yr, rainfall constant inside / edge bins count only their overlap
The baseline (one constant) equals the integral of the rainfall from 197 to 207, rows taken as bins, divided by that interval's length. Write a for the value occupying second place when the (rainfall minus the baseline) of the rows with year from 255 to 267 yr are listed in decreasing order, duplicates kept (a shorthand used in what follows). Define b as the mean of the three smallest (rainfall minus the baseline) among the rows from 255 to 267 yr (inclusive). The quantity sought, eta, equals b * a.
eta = 142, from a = -10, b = -13.9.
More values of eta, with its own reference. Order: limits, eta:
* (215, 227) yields -31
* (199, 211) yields -2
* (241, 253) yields 173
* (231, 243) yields 48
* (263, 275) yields 229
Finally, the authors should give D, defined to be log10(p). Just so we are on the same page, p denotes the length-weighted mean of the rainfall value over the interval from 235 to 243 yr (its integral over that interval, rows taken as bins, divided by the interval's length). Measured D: 1.91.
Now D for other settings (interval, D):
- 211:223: 1.97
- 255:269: 1.90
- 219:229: 1.94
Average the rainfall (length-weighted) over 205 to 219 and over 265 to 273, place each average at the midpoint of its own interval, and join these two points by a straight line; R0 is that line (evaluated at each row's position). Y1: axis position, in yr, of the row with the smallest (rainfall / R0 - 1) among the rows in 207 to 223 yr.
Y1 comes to 208.0 yr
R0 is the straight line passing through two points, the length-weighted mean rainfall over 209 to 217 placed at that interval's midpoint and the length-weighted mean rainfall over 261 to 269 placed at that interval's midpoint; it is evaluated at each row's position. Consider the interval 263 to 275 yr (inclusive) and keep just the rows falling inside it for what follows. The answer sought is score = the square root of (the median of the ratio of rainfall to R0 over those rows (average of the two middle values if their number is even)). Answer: 0.98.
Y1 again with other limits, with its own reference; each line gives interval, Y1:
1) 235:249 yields 240.0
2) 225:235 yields 226.0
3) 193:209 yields 194.0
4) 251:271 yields 252.0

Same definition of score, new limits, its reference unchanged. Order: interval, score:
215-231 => 0.97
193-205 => 0.95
